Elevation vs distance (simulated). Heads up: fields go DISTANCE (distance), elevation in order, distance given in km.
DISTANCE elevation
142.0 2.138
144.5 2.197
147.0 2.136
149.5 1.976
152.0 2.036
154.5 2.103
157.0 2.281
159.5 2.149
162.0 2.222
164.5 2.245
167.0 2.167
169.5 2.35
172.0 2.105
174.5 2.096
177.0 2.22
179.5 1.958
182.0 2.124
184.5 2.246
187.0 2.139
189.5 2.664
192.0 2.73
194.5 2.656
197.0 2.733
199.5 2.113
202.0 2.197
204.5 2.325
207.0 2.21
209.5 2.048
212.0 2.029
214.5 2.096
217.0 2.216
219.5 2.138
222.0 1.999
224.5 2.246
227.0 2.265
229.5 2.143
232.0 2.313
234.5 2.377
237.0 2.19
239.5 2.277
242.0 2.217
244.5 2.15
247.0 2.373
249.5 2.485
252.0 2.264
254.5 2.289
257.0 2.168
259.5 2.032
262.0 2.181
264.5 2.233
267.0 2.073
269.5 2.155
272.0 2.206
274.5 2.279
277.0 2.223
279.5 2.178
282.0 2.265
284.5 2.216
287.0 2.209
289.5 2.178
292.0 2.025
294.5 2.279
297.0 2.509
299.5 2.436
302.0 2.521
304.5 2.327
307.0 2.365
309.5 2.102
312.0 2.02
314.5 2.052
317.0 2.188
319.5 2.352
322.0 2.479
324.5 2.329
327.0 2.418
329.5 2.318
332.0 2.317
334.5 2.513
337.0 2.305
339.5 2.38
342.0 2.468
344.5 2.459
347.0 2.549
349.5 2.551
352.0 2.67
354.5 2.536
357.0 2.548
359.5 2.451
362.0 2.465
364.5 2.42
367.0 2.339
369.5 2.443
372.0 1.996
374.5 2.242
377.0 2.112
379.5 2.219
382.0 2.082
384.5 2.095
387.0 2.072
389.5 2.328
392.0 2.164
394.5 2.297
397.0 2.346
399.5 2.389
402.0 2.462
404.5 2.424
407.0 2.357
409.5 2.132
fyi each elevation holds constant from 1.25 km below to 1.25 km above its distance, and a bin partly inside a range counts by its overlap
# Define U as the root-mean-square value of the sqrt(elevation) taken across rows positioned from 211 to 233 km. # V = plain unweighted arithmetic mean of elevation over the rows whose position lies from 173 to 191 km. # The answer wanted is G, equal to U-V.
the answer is -0.737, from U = 1.470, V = 2.21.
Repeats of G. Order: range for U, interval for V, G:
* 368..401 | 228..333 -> -0.767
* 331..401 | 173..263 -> -0.715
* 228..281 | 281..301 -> -0.772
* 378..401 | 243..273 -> -0.727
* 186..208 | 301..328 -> -0.731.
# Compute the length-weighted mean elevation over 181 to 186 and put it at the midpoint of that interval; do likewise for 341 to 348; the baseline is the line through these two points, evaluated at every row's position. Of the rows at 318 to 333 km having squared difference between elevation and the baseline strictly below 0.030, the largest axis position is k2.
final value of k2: 332.0 km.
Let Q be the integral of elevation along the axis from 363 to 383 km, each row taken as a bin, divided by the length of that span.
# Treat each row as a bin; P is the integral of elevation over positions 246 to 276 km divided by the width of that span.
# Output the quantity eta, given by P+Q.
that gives 4.46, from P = 2.23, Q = 2.24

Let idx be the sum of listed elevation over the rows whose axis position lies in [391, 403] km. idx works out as 11.7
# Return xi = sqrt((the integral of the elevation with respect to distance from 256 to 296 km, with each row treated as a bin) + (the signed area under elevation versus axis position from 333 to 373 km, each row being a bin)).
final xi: 13.61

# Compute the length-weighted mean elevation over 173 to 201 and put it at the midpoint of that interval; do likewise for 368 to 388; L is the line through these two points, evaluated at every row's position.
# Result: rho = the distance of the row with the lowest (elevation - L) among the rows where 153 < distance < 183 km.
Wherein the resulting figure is 179.5 km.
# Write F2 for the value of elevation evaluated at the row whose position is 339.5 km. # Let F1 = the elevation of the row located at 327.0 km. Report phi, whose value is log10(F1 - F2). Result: -1.4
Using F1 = 2.418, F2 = 2.38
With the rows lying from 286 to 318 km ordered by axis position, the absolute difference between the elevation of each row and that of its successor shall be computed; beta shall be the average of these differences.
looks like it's 0.131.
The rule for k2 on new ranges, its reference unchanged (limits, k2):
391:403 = 402.0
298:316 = 307.0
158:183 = 182.0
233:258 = 257.0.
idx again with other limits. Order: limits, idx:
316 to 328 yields 11.8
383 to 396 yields 11.0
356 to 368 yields 12.2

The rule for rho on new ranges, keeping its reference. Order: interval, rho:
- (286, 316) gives 292.0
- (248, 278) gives 259.5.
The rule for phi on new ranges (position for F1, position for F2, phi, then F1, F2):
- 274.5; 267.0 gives -0.7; 2.279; 2.073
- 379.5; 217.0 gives -2.5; 2.219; 2.216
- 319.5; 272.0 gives -0.8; 2.352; 2.206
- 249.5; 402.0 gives -1.6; 2.485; 2.462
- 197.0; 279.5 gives -0.3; 2.733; 2.178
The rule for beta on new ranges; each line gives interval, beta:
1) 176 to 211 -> 0.193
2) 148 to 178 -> 0.107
